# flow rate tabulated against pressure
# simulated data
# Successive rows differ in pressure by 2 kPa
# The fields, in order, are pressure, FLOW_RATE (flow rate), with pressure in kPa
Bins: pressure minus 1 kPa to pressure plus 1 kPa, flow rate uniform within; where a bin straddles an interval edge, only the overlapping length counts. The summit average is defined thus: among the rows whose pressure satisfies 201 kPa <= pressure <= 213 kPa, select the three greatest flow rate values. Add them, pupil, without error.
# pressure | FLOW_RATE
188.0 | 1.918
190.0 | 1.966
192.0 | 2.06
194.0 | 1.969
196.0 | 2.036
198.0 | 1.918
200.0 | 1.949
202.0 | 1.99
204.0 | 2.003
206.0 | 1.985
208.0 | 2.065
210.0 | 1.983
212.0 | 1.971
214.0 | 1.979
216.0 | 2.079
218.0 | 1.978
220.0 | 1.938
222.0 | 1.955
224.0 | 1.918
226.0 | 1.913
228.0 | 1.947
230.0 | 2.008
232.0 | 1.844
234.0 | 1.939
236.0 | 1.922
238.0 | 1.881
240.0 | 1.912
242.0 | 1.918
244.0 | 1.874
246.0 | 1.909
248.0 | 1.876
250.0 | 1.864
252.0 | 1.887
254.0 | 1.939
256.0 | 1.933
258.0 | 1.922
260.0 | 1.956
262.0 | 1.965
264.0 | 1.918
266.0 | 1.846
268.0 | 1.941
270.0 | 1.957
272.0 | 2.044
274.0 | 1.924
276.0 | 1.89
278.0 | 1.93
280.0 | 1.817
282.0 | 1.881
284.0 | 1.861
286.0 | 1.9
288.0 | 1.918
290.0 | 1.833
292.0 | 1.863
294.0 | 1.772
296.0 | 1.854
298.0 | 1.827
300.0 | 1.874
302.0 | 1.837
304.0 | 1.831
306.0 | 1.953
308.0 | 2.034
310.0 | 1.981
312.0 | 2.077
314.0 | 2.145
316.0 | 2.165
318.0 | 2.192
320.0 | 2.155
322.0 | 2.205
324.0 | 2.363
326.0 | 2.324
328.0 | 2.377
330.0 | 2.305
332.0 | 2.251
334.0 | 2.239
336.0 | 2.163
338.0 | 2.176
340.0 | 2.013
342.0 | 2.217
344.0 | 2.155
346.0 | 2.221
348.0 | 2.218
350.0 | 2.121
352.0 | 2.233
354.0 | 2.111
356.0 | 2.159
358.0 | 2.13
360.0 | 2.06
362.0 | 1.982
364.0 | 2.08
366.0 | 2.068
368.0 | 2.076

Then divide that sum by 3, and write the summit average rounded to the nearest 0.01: 2.02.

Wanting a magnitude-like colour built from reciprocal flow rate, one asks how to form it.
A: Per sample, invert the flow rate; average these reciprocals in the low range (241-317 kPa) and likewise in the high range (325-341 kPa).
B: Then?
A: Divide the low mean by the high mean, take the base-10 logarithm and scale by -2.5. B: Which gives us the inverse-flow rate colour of -0.16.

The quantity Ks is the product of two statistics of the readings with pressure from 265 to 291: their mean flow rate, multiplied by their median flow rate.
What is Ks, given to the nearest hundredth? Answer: 3.62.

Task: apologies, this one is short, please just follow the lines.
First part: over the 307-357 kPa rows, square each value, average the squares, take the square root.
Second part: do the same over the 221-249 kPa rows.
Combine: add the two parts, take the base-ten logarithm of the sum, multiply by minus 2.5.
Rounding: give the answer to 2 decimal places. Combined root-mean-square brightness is -1.53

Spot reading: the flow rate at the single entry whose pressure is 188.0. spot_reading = 1.918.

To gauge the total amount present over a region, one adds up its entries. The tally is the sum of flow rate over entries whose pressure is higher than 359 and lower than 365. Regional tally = 6.1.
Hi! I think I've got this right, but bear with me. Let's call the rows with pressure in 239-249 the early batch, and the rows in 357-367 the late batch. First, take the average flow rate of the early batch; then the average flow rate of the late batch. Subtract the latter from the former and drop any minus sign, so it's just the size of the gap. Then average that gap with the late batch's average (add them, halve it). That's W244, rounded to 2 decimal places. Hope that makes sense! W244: 1.12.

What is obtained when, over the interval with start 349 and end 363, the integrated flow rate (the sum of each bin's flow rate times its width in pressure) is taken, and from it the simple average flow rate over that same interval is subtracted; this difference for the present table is 27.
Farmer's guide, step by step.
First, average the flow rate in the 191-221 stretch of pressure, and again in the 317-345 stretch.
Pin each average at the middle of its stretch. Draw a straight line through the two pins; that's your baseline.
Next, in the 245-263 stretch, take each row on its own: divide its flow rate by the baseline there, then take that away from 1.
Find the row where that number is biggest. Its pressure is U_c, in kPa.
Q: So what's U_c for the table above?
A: 250.0 kPa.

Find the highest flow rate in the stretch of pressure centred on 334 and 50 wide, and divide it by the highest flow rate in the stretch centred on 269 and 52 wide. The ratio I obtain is 1.16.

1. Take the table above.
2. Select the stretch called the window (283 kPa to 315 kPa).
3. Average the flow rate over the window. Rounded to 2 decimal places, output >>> 1.91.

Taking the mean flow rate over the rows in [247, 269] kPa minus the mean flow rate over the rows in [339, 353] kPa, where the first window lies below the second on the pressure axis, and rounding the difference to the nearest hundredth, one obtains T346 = -0.25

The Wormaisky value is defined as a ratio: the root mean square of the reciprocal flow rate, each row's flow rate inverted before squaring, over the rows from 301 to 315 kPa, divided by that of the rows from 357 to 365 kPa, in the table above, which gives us 1.05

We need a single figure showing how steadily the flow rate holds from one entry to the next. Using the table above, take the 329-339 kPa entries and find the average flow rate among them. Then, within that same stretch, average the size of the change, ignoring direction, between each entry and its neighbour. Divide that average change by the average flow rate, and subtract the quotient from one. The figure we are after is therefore 0.983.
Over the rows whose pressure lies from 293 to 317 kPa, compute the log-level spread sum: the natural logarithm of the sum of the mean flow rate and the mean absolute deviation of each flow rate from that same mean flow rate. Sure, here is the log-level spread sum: 0.72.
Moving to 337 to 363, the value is 0.79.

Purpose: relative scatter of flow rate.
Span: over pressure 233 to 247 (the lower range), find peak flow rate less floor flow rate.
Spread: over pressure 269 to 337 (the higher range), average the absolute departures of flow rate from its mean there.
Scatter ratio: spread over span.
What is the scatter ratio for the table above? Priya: 2.5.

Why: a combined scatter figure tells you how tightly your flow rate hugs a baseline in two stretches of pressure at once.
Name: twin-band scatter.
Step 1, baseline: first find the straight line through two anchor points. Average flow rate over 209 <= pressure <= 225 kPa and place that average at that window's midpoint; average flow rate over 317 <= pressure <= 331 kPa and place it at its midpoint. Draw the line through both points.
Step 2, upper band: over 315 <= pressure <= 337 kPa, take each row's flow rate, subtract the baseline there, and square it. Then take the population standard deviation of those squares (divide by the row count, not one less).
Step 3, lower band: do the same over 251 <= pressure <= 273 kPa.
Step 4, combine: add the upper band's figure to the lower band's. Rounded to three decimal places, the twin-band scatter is 0.021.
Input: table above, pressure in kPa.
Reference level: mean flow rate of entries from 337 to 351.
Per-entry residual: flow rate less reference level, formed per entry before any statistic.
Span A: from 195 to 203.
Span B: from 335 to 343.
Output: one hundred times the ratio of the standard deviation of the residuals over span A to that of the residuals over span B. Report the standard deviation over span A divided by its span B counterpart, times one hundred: 57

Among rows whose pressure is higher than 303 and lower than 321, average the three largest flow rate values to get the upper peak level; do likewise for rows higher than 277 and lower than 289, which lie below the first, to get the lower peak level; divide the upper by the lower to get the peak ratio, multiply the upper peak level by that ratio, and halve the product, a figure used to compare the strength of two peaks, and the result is 1.23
